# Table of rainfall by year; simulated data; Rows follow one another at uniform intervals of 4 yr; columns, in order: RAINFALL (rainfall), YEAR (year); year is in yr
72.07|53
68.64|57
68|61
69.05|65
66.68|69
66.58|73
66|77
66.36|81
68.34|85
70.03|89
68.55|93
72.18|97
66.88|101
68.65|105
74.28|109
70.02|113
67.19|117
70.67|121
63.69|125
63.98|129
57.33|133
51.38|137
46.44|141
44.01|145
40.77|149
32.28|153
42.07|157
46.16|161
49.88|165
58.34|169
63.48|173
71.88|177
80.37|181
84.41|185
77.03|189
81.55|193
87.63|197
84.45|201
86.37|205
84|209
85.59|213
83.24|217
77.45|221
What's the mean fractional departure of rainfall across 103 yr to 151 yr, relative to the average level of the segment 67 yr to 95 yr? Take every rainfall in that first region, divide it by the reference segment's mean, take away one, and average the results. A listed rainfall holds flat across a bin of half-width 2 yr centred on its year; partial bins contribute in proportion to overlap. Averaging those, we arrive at -0.11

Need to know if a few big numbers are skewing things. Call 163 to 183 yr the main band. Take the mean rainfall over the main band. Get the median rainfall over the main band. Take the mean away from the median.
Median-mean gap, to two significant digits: -1.3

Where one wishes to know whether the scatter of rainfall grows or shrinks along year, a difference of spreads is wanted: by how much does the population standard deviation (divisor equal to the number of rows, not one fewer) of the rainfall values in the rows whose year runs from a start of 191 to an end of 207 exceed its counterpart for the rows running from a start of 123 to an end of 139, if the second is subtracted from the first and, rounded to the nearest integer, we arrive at -3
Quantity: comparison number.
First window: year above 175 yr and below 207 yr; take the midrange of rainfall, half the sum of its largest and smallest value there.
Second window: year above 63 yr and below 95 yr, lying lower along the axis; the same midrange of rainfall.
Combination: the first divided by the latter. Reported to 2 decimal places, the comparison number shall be 1.17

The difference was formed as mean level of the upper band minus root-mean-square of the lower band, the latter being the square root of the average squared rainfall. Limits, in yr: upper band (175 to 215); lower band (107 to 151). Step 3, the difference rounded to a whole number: 22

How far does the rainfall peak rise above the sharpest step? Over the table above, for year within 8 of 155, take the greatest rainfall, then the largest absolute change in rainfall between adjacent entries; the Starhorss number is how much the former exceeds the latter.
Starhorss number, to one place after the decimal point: 36.4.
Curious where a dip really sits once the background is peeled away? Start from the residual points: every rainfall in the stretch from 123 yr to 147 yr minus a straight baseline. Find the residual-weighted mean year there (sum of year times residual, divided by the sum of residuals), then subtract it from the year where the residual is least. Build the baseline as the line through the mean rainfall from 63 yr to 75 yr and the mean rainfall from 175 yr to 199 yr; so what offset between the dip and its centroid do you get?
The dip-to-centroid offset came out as 7.2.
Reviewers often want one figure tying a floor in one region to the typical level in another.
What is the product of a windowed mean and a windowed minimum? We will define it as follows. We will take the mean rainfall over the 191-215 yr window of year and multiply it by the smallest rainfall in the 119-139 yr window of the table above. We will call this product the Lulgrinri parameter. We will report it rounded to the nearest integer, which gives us 4364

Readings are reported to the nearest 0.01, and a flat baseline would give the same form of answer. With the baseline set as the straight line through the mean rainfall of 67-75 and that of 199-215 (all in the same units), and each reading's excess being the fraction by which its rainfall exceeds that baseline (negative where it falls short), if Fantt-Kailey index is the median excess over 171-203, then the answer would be -0.02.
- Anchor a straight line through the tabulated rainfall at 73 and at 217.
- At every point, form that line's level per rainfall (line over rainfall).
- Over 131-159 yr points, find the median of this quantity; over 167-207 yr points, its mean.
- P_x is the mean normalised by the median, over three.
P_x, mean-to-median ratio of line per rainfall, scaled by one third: 0.20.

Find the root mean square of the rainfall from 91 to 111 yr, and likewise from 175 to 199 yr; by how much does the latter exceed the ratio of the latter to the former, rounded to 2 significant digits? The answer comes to 79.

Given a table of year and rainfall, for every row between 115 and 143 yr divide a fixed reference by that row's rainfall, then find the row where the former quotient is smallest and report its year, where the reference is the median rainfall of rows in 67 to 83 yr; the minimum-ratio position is 121 yr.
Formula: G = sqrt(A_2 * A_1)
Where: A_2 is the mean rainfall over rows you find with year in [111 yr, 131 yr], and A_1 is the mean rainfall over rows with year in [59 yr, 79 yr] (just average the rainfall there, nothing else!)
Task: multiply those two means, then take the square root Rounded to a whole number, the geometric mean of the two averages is 67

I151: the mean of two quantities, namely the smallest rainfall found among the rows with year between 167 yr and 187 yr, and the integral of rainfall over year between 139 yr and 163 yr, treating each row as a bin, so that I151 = 533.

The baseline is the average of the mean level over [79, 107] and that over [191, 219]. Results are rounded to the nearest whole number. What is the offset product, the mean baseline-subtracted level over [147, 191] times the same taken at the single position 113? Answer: 120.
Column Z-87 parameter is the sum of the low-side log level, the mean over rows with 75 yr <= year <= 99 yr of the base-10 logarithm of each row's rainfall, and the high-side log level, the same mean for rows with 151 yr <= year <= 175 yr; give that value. 3.51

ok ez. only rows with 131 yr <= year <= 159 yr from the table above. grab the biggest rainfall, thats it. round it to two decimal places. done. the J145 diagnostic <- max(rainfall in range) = 57.33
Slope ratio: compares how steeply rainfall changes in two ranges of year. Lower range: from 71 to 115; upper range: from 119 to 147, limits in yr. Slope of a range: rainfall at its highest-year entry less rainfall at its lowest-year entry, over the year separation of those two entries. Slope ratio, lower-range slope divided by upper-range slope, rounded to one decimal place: -0.1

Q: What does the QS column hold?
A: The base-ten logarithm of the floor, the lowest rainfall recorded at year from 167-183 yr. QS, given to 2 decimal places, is 1.77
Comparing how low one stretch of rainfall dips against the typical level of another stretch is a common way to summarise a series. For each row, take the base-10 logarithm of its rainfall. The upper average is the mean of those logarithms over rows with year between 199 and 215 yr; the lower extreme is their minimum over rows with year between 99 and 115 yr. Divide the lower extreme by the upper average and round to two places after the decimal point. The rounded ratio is 0.95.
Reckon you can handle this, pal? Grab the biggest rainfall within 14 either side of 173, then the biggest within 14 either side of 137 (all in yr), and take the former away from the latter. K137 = -20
